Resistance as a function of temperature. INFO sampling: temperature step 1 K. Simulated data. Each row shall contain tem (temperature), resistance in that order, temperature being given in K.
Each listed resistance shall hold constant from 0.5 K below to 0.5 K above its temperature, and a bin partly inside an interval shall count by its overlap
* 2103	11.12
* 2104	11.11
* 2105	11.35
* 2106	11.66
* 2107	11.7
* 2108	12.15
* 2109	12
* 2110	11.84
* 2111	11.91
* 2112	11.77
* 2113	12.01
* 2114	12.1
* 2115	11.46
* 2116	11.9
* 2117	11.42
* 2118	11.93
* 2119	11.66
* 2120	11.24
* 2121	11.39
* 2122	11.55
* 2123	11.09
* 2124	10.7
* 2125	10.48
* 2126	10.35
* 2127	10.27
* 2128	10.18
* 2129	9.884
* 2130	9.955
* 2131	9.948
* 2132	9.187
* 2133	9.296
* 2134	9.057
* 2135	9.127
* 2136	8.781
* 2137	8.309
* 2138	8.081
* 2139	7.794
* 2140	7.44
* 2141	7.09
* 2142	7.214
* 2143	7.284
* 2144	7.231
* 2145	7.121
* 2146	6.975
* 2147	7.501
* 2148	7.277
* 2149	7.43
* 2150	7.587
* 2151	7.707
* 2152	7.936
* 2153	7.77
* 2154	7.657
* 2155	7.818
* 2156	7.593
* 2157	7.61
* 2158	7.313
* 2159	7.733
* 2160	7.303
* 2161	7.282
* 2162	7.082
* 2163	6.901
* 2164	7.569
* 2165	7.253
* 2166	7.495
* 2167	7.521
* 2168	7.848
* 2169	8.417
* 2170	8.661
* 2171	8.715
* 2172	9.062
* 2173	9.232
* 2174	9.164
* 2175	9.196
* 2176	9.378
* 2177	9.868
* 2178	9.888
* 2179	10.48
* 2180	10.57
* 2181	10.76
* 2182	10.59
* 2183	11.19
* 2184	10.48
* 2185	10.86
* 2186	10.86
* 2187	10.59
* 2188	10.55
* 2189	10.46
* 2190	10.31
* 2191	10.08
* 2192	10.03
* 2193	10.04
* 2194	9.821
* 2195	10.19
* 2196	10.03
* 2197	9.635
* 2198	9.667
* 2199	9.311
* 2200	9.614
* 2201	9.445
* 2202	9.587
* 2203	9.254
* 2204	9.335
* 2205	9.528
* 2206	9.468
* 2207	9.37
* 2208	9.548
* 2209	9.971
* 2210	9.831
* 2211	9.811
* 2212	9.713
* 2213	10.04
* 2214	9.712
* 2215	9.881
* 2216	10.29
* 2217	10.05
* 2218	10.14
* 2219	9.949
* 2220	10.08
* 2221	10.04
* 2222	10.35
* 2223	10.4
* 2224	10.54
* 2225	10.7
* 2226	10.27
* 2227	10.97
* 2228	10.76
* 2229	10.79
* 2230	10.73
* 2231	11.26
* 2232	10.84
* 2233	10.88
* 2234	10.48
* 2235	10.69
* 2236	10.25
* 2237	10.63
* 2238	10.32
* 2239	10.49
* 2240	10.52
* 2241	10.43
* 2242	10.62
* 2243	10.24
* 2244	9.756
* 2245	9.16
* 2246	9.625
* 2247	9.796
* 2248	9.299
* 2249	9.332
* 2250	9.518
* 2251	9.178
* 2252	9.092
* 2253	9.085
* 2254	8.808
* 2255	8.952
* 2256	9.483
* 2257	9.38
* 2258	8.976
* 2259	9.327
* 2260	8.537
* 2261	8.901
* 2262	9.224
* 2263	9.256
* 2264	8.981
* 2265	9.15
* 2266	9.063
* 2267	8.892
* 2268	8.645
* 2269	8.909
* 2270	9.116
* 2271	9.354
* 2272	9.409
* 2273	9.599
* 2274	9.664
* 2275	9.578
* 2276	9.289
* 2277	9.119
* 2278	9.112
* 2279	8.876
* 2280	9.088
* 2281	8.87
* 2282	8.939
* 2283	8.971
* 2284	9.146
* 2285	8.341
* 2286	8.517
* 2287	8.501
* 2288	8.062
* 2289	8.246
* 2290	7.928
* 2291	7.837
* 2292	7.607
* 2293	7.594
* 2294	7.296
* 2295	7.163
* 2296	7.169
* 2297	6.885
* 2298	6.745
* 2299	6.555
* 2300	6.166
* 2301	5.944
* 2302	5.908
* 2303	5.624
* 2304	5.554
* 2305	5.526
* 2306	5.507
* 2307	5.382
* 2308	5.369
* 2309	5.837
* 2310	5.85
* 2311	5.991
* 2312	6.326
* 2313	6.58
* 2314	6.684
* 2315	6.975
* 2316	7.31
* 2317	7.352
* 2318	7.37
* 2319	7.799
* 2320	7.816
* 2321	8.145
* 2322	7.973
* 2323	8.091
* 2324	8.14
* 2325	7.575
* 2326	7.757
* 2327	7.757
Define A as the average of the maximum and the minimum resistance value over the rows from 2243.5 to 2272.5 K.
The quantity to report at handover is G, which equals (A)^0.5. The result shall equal 3.03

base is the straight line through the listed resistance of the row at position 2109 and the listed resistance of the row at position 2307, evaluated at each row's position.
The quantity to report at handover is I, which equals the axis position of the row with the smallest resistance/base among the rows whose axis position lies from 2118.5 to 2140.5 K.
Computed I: 2140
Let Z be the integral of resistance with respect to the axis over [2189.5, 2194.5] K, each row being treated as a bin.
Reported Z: 50.3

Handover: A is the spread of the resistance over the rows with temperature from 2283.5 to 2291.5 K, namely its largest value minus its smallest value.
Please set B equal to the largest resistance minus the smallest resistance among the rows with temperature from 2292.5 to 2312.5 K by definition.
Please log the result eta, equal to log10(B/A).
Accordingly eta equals 0.2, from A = 1.3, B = 2.2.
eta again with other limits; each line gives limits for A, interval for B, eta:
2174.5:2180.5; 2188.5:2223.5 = -0.1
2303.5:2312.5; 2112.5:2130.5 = 0.4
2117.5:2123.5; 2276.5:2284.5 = -0.5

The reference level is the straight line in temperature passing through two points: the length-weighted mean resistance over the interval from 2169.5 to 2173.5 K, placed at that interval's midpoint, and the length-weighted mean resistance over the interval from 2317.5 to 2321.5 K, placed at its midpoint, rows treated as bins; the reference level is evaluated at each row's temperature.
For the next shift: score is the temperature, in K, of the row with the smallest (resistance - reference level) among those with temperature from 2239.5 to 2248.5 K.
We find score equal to 2245 K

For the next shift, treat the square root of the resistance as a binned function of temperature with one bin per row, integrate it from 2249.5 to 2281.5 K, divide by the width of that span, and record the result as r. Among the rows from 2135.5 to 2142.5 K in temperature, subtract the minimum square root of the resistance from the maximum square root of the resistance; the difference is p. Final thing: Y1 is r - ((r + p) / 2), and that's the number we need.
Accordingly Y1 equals 1.36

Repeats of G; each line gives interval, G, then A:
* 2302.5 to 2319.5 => 2.57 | 6.6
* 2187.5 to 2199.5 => 3.15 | 9.9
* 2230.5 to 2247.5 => 3.20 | 10.2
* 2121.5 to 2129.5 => 3.27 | 10.7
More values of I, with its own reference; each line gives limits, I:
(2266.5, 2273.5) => 2268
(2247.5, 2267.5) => 2260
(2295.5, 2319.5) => 2307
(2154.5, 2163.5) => 2163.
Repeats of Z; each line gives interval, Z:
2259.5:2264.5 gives 44.9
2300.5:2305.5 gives 28.6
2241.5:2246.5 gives 49.4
